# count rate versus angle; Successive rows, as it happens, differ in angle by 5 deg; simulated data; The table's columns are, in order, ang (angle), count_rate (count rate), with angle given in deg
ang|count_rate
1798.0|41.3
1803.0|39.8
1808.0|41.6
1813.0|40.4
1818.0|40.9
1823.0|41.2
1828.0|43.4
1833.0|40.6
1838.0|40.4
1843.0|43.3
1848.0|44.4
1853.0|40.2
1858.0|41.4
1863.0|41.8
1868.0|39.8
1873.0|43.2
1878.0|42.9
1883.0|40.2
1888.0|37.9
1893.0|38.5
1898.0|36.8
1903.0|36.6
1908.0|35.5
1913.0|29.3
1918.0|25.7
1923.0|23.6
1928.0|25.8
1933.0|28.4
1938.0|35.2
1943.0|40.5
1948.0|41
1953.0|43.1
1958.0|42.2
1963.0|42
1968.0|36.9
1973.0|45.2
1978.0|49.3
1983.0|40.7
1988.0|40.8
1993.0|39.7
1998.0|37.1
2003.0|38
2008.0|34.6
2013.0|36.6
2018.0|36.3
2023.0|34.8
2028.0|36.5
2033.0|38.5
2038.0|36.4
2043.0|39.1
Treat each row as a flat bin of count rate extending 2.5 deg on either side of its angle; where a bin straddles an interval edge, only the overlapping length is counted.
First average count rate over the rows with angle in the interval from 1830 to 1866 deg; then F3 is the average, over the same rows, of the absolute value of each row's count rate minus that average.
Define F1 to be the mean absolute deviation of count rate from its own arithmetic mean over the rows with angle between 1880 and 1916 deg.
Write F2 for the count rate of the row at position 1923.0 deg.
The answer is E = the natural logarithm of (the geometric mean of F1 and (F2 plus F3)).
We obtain 2.02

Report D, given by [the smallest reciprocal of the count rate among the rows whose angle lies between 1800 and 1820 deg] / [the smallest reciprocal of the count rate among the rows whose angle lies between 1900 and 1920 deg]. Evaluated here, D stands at 0.88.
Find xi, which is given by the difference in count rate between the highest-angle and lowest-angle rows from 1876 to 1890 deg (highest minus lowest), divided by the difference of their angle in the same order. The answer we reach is -0.50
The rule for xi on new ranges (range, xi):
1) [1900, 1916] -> -0.73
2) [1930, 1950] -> 0.84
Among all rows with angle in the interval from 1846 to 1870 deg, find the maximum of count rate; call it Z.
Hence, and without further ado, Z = 44.4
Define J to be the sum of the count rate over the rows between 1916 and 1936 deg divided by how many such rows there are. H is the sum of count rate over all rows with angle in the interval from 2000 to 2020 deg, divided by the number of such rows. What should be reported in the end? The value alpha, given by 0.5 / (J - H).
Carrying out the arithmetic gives -0.05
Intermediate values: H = 36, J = 26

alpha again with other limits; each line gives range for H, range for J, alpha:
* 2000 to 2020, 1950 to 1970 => 0.11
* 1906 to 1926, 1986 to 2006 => 0.05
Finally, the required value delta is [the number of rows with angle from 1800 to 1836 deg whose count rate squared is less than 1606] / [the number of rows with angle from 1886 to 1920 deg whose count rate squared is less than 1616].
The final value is 0.14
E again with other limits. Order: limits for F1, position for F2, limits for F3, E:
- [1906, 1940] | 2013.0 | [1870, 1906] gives 2.48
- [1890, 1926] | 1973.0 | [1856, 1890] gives 2.75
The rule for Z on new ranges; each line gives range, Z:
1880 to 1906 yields 40.2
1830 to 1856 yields 44.4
